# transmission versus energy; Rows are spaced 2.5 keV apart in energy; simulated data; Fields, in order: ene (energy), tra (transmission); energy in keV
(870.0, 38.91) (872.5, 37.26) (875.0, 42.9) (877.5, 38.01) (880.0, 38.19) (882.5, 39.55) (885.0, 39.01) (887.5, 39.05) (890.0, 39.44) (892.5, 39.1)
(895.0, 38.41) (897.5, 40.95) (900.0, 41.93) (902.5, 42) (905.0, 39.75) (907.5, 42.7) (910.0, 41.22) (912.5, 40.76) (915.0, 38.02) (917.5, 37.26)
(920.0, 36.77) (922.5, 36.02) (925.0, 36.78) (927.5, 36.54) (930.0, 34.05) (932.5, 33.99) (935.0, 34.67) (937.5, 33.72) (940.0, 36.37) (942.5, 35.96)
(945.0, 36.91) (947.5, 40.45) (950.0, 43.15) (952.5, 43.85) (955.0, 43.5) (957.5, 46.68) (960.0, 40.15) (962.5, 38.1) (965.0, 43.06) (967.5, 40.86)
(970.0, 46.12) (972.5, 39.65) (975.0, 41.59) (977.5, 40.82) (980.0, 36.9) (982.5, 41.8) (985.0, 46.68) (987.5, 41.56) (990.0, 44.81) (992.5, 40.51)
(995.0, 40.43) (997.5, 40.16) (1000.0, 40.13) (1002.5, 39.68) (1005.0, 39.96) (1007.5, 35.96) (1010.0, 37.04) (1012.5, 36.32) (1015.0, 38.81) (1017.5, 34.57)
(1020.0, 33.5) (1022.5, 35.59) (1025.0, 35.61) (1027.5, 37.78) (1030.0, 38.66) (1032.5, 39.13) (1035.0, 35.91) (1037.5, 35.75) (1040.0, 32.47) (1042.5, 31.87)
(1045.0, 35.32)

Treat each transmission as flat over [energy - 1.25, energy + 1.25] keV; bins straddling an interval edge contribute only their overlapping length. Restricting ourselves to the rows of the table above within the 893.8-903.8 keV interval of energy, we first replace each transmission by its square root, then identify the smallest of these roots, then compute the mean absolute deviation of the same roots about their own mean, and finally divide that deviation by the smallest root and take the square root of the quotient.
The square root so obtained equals 0.124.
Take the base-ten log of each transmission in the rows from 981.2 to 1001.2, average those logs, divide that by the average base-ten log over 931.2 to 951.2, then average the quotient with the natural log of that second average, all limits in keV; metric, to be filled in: 0.742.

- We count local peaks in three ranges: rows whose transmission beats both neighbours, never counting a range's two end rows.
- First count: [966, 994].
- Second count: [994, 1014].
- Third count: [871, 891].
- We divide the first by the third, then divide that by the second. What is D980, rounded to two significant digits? 1.0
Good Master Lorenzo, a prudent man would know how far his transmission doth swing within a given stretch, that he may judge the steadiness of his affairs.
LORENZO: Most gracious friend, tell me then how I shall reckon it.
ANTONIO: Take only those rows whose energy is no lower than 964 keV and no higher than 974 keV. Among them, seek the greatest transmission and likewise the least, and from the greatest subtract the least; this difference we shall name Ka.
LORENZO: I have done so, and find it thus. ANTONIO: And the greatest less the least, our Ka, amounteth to 6.5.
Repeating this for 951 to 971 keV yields 8.6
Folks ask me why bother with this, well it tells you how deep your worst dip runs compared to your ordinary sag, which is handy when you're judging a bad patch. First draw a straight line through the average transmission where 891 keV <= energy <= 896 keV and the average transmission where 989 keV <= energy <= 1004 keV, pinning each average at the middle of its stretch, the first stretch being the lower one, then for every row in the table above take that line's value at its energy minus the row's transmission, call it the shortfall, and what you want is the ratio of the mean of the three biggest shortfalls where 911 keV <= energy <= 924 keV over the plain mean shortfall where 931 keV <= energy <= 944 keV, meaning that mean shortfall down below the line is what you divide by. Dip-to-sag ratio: 0.6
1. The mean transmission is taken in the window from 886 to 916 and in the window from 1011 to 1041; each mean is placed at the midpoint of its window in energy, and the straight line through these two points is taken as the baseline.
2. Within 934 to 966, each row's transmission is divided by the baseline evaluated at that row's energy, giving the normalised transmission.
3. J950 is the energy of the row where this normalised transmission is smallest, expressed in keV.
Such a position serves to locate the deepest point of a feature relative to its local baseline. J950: 937.5 keV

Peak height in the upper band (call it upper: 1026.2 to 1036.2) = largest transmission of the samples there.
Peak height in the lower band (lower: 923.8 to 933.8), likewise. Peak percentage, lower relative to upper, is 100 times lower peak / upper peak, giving 94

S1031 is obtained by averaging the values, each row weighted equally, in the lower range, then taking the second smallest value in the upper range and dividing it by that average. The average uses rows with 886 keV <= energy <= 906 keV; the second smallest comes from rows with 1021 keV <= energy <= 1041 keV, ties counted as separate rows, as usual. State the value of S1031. 0.89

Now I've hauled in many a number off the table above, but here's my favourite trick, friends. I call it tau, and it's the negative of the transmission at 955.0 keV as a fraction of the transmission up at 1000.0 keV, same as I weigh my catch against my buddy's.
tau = -1.08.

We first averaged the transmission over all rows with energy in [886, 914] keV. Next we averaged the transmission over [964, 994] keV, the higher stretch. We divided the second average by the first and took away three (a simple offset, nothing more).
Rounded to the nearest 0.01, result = -1.96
